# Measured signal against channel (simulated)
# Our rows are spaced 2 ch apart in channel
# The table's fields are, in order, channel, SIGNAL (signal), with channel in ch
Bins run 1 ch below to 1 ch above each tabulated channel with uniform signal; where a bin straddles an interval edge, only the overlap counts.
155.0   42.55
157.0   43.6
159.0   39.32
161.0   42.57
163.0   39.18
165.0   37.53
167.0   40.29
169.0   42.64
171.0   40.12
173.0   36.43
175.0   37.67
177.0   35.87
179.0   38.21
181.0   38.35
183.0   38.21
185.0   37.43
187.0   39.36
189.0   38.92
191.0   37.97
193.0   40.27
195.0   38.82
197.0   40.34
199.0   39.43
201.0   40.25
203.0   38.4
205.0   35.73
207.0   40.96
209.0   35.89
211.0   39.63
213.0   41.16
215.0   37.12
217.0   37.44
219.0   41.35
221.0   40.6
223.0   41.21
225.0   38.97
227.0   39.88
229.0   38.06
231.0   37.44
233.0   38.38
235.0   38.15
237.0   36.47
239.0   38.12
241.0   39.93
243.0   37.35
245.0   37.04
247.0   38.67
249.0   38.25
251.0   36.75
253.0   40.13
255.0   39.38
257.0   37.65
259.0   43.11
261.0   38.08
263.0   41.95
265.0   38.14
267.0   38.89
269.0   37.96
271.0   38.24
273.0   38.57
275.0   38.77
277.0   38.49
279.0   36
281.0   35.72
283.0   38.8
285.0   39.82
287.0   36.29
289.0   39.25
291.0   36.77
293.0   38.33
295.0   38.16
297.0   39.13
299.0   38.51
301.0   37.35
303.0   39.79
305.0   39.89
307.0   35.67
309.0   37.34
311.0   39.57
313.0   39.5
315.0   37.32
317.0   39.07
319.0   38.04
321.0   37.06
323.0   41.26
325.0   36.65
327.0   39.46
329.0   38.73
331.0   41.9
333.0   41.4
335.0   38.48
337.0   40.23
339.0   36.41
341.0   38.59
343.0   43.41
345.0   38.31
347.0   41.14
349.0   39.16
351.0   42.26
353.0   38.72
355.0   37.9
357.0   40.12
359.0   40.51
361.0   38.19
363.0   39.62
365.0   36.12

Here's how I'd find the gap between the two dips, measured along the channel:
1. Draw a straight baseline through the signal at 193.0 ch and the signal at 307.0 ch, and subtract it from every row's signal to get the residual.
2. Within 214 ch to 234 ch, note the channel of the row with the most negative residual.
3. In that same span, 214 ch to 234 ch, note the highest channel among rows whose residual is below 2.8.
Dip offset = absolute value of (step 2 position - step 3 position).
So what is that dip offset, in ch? 18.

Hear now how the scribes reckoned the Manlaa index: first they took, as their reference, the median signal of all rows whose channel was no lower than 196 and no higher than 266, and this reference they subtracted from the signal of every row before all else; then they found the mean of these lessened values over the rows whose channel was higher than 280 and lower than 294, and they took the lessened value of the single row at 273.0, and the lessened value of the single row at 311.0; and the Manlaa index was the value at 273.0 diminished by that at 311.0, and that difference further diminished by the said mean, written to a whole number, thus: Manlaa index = 0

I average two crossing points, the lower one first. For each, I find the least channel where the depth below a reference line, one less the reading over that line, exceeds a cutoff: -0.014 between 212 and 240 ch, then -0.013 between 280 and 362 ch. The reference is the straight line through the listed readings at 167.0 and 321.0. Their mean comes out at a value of 248 ch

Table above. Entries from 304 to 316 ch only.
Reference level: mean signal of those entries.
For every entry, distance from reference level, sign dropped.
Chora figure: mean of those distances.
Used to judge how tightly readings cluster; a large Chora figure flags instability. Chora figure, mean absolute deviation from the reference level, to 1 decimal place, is 1.4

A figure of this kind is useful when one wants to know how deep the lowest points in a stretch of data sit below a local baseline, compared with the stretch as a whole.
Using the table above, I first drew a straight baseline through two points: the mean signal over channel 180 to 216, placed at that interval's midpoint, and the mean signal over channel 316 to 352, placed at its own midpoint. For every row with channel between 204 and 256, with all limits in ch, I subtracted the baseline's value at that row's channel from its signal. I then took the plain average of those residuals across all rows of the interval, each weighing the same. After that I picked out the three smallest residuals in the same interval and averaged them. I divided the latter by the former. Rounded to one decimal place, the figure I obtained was 8.2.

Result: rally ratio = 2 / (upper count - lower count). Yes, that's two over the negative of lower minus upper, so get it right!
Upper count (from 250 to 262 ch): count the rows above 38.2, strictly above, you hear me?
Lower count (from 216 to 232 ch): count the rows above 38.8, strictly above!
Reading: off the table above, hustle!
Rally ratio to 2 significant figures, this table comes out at -1.0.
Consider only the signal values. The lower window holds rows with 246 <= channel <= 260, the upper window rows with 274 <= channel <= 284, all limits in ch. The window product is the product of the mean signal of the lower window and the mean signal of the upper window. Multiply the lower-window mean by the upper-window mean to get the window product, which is 1470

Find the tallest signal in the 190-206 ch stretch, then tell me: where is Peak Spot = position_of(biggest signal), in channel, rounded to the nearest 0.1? 197.0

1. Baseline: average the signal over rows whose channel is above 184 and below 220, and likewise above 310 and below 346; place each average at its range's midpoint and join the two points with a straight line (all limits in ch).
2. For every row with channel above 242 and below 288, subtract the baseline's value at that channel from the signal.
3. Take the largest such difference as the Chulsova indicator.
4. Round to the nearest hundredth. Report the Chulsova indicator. 4.07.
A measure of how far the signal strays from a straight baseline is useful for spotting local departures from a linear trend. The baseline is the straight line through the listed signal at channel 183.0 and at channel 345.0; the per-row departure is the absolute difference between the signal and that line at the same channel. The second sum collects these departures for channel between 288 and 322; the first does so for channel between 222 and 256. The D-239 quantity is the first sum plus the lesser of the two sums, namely 34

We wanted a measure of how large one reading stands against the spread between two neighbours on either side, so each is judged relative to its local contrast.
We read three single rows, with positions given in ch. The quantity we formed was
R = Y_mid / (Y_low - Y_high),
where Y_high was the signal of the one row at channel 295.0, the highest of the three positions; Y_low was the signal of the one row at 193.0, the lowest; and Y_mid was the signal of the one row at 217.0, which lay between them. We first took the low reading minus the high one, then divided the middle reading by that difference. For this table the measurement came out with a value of 18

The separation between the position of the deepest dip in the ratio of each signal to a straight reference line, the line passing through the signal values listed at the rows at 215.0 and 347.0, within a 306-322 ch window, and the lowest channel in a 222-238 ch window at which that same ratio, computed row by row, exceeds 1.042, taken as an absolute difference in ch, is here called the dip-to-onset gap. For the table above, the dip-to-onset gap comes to 84 ch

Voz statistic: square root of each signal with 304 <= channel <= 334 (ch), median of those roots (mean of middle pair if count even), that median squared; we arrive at 39.1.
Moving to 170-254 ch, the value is 38.4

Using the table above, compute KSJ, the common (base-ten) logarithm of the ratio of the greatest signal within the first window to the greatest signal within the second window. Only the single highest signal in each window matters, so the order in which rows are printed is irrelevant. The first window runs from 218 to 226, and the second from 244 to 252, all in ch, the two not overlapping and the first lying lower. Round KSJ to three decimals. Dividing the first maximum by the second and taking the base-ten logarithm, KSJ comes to 0.029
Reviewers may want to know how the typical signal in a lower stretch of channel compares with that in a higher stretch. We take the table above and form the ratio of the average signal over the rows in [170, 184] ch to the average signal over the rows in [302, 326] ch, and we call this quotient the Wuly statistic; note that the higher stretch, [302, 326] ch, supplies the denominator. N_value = 0.98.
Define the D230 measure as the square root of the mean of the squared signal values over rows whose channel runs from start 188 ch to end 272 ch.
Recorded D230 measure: 38.9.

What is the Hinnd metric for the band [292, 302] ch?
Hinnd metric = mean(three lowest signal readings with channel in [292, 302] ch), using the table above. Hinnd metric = 37.9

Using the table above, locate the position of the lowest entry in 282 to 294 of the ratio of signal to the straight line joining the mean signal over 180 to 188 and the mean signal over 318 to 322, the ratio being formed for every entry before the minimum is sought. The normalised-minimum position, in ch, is 287.0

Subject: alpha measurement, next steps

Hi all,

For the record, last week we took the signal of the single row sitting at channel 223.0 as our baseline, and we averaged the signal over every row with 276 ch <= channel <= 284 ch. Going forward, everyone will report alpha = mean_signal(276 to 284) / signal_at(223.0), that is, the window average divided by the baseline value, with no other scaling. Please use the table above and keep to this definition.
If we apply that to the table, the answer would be 0.90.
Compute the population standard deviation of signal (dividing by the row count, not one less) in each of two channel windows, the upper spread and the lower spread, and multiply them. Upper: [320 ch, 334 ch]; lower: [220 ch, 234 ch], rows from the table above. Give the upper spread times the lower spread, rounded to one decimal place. 2.5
